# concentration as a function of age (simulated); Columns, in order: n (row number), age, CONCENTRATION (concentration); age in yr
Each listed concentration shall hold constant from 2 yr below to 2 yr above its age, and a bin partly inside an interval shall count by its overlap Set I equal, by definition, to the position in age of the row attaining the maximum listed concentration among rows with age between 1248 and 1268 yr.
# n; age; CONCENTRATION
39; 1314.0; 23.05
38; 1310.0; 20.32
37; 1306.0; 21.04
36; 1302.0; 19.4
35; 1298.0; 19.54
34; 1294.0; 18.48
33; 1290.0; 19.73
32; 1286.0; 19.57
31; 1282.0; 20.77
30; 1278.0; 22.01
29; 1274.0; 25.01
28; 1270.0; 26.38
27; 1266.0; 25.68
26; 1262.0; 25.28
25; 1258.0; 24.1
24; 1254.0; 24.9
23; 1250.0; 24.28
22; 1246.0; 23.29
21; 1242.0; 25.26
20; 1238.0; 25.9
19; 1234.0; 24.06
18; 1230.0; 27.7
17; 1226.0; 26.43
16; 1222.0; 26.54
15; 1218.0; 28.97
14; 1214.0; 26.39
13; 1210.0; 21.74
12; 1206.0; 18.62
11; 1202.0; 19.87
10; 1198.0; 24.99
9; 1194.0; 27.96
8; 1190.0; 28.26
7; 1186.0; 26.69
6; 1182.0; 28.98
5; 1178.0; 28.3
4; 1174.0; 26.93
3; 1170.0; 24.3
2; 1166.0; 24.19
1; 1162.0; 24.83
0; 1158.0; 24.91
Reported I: 1266.0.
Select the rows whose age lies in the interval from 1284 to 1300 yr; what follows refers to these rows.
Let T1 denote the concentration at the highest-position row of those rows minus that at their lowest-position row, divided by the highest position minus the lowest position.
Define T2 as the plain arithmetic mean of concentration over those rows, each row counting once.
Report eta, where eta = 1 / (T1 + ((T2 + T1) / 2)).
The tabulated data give 0.104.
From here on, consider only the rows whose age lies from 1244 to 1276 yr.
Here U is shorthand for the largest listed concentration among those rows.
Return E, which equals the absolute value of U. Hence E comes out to 26.4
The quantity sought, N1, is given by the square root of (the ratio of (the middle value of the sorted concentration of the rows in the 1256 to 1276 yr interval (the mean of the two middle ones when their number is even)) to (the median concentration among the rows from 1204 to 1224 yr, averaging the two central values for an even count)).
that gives 0.98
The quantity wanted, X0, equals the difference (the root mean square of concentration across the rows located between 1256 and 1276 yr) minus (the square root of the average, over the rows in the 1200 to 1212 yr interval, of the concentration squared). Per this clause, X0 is 5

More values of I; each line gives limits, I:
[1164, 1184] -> 1182.0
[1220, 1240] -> 1230.0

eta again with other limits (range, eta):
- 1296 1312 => 0.099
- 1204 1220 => 0.075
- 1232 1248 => 0.082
